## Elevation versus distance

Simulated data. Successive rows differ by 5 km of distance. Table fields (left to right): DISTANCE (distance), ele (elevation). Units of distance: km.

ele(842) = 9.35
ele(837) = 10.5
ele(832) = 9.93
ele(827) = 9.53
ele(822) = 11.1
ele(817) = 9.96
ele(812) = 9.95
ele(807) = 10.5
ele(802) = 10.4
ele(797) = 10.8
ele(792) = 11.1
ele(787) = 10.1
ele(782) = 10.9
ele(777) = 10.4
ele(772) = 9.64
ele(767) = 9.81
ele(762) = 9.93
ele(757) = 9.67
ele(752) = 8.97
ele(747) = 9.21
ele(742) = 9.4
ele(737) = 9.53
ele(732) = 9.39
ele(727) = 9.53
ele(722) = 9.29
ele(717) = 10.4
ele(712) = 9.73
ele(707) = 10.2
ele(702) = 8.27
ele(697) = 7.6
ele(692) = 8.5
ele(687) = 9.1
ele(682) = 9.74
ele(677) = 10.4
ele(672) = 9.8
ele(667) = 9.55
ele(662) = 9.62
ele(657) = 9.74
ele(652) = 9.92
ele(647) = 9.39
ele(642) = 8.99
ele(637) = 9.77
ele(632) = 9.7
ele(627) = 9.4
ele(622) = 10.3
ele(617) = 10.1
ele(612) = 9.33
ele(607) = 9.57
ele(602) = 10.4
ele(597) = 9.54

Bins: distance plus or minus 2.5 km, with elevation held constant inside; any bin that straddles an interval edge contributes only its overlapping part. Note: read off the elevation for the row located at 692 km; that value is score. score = 8.5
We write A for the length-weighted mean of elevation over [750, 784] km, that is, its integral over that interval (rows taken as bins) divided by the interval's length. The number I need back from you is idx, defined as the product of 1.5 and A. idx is 14.9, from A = 9.9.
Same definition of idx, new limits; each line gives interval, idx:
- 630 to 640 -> 14.5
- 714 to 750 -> 14.3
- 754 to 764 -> 14.6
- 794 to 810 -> 15.8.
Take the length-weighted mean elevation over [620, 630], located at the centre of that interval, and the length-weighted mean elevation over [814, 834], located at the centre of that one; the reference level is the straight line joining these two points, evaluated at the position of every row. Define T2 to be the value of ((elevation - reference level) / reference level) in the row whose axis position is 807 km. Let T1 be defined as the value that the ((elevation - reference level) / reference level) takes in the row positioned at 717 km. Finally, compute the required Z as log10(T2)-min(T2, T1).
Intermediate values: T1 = 0.04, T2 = 0.039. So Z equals -1.45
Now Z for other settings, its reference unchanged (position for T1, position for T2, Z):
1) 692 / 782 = -0.94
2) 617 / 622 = -1.34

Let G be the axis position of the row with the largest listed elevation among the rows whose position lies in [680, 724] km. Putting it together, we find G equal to 717 km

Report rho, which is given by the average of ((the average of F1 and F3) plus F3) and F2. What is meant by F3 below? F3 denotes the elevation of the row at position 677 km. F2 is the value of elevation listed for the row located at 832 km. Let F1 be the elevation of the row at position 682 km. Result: 15.2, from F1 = 9.74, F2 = 9.93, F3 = 10.4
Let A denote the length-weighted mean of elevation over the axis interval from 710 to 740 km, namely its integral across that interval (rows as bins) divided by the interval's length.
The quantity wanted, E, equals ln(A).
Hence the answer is 2.27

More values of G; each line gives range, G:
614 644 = 622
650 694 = 677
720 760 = 757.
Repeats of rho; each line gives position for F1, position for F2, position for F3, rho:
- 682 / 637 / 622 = 15.0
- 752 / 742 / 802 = 14.7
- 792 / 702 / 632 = 14.2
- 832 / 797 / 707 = 15.5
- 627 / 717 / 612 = 14.5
